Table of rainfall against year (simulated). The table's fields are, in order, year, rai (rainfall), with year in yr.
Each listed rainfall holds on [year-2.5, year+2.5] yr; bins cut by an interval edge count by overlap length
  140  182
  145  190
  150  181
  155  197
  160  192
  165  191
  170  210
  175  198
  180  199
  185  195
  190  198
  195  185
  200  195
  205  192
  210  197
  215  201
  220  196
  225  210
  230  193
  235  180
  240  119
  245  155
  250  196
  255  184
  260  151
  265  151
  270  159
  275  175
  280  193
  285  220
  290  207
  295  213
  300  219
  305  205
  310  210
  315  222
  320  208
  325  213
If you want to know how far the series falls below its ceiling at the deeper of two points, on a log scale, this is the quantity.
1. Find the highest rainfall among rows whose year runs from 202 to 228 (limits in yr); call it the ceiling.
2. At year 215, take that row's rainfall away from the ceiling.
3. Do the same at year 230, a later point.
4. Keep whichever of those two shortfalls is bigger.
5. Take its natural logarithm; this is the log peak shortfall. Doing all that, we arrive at 2.83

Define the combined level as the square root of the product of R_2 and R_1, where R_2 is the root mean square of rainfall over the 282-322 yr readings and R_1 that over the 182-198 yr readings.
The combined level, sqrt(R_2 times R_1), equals 203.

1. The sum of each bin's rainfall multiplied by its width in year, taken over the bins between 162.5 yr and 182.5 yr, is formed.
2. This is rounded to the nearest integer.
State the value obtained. 3990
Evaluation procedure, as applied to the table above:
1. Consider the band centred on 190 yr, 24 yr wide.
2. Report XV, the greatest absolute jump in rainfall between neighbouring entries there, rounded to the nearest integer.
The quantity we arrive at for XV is 13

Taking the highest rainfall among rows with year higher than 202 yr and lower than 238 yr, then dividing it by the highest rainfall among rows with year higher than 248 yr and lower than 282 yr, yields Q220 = 1.07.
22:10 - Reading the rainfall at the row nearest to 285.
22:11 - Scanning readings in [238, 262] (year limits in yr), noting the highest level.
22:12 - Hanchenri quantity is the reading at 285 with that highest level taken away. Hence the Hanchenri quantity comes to 24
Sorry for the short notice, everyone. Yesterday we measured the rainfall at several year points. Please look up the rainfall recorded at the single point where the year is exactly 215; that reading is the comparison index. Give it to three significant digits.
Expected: 201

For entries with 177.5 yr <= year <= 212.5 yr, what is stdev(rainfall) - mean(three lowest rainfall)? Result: -186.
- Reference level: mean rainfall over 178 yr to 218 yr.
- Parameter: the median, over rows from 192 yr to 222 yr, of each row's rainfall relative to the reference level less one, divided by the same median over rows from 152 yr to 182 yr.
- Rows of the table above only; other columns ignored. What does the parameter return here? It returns 0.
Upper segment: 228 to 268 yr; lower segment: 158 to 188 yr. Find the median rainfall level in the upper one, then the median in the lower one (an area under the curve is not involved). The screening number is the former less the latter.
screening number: -29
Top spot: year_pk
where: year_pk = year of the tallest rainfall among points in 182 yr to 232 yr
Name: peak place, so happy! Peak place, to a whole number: 225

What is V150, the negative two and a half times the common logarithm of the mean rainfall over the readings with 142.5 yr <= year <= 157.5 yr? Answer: -5.69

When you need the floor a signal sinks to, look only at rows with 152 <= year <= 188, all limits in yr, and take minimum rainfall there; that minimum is 191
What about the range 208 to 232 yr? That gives 193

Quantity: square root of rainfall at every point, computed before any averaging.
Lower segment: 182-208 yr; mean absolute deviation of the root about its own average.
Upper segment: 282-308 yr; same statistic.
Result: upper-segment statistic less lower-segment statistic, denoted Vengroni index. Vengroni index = 0.1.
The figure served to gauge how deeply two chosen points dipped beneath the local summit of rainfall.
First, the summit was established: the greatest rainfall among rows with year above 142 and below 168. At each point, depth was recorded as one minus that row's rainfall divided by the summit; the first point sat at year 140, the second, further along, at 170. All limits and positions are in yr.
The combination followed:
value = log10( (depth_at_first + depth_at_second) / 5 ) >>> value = -2.7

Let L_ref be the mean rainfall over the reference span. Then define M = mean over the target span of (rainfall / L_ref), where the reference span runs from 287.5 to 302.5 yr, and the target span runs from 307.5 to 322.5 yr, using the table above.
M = 1.00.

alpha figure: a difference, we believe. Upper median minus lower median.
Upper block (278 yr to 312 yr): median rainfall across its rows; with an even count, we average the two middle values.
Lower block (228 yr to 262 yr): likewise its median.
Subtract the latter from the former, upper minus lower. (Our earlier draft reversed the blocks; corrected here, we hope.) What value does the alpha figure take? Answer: 30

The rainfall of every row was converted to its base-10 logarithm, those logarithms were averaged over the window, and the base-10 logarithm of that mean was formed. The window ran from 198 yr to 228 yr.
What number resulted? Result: 0.361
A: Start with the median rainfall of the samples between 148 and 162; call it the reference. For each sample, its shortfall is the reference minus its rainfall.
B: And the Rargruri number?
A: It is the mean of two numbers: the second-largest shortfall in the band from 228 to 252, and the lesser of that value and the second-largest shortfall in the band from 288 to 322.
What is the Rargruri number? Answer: 11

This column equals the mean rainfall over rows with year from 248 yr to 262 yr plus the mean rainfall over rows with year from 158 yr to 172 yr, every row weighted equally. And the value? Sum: 375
